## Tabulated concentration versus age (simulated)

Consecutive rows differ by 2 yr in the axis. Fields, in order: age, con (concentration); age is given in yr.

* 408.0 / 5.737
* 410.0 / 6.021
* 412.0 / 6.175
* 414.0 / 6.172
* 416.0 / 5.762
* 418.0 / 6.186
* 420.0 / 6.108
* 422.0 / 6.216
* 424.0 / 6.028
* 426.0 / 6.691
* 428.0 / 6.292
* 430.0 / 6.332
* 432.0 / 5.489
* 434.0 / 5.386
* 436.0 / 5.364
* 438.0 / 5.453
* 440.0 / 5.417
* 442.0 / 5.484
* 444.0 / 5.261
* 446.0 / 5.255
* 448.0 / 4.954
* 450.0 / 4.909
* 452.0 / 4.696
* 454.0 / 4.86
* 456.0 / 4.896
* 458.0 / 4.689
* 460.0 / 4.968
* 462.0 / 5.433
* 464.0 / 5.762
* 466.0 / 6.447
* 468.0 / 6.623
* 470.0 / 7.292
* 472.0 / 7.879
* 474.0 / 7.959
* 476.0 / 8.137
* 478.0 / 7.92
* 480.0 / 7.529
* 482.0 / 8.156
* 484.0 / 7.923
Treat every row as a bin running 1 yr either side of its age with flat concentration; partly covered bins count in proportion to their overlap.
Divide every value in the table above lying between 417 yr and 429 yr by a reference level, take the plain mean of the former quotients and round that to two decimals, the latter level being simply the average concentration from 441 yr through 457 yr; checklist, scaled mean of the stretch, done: 1.24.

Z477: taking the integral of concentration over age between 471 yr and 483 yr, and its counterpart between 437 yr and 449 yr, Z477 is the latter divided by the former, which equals 0.67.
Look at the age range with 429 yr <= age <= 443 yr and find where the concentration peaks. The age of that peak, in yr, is 430.0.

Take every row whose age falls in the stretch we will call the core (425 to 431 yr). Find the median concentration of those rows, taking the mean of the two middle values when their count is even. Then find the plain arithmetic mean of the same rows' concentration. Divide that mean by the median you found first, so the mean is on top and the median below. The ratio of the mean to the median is 1.02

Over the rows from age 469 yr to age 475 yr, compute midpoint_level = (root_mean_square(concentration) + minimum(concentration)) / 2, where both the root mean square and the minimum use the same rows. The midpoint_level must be 7.5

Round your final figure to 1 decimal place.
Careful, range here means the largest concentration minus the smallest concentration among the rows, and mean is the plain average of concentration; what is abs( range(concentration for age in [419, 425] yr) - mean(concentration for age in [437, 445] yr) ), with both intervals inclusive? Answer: 5.2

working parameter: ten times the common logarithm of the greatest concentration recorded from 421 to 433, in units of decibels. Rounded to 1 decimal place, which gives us 8.3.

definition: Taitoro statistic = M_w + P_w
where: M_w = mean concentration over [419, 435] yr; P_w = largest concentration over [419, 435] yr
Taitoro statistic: 13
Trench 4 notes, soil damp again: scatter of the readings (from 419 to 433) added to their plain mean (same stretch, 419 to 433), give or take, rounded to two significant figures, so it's 6.5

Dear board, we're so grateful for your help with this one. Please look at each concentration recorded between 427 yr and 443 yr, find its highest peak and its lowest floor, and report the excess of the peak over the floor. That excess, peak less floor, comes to 0.97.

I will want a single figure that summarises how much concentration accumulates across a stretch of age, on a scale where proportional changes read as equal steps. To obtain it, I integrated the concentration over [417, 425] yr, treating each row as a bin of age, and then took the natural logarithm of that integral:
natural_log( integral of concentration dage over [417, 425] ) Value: 3.9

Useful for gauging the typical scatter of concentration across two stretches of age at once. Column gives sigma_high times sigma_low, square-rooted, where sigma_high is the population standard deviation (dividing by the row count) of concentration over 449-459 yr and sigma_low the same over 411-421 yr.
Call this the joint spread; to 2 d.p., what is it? 0.13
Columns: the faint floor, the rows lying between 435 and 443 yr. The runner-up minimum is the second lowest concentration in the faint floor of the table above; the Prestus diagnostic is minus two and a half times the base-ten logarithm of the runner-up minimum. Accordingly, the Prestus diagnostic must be -1.83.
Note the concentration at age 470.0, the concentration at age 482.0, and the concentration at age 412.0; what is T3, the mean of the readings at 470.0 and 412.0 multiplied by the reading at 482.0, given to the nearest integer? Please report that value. 55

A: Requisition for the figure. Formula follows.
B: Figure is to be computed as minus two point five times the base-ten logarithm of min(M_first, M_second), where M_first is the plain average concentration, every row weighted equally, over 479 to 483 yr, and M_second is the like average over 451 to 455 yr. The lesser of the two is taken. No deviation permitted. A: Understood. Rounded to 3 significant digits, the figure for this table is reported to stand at -1.70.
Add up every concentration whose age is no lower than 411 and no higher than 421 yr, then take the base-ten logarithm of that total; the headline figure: 1.48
